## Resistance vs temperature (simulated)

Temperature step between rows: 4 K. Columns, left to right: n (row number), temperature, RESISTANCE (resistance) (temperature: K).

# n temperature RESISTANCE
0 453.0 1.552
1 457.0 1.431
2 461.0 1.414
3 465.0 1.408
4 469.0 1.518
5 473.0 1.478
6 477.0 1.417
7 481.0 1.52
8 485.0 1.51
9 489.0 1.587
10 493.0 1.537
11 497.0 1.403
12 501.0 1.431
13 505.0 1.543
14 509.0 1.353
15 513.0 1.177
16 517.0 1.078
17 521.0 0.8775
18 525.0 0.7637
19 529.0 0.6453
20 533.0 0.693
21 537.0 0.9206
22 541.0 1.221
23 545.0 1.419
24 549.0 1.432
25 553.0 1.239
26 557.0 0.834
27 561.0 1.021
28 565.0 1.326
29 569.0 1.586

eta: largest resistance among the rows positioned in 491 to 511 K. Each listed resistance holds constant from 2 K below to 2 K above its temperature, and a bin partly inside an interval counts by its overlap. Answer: 1.543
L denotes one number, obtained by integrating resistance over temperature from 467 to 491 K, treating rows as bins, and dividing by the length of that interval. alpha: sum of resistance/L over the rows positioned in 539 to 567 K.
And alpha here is 5.6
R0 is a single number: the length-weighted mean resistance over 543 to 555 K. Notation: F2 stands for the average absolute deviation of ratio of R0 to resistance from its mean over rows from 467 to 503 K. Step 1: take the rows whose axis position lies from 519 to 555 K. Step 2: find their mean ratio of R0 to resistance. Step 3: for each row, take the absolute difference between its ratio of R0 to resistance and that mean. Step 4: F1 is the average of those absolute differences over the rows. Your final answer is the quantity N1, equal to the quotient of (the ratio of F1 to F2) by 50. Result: 0.236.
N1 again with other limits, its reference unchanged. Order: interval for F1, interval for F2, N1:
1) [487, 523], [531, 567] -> 0.013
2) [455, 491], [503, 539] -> 0.002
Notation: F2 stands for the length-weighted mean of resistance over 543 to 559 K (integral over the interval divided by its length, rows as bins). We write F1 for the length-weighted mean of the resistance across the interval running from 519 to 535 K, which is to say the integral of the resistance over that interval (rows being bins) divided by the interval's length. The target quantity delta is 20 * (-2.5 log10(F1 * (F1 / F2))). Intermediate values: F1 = 0.7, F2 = 1.23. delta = 17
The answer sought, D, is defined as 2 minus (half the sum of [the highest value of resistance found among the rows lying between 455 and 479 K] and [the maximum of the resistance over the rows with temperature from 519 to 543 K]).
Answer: 0.63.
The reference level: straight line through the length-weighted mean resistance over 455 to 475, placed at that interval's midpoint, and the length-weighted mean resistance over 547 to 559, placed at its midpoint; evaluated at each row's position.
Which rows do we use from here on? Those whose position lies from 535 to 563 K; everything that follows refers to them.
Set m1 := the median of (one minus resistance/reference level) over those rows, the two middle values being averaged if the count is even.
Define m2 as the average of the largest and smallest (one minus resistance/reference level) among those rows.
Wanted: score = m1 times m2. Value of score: 0.000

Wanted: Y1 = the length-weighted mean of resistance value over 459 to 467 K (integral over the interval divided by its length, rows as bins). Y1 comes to 1.41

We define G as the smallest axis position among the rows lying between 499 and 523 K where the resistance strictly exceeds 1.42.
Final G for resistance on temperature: 501.0 K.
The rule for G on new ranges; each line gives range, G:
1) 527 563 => 549.0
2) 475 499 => 481.0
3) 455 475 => 457.0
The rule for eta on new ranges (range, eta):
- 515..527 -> 1.078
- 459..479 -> 1.518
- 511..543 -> 1.221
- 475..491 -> 1.587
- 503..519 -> 1.543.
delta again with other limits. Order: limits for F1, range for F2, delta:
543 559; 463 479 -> -1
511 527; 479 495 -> 10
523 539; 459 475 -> 20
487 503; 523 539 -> -23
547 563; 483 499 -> 4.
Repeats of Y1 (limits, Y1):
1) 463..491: 1.49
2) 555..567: 1.06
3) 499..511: 1.44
